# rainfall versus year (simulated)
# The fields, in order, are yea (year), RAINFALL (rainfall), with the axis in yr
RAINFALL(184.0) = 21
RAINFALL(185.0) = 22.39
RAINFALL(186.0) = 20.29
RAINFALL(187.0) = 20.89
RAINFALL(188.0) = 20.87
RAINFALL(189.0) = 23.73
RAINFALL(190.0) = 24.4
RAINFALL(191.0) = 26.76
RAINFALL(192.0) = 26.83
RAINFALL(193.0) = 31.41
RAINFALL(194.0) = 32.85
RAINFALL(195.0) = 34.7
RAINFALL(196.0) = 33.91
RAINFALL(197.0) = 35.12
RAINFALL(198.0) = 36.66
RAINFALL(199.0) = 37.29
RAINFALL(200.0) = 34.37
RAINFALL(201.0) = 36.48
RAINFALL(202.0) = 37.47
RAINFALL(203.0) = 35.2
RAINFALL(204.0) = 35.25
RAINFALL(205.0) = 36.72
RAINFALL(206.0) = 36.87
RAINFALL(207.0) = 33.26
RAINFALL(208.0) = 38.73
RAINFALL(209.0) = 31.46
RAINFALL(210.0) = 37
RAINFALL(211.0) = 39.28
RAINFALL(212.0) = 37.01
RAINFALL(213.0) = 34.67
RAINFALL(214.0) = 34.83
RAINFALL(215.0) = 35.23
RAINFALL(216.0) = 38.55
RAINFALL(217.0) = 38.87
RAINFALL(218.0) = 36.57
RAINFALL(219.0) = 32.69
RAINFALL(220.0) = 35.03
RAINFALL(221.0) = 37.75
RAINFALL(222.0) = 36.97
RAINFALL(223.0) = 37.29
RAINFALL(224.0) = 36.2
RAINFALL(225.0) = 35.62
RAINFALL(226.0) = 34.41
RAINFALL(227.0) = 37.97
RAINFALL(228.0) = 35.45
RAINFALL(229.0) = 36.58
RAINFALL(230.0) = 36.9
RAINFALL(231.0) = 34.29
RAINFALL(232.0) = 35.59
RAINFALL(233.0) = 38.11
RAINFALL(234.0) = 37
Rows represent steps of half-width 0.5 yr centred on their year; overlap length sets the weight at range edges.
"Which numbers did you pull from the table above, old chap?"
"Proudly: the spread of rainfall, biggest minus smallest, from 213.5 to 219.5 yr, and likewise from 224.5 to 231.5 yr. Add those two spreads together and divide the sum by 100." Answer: 0.10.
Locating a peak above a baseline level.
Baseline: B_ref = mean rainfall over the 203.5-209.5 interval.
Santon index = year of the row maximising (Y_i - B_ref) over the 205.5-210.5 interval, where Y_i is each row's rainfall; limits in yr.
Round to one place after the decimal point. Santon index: 208.0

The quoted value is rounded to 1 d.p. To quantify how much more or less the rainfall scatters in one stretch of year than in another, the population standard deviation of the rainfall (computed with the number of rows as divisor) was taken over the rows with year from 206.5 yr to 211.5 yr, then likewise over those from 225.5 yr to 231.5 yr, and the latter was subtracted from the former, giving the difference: 1.7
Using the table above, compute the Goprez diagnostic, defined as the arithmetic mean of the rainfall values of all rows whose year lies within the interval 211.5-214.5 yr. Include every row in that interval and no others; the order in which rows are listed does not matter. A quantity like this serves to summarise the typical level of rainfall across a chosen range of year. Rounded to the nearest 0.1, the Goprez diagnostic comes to 35.5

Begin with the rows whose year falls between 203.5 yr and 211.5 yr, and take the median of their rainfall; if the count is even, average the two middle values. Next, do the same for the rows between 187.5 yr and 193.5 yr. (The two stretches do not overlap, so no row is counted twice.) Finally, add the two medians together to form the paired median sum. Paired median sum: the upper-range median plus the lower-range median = 62.4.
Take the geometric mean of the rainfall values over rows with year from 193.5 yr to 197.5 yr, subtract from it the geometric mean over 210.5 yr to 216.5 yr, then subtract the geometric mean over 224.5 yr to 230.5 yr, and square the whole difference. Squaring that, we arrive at 1486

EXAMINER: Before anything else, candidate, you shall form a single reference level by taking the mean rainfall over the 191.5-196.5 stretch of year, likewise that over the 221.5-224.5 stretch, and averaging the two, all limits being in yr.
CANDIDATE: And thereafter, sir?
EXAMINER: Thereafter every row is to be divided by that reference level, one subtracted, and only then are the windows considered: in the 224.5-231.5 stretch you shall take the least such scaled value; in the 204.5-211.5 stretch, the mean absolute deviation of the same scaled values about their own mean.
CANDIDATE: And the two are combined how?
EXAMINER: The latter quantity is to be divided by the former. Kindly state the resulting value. -24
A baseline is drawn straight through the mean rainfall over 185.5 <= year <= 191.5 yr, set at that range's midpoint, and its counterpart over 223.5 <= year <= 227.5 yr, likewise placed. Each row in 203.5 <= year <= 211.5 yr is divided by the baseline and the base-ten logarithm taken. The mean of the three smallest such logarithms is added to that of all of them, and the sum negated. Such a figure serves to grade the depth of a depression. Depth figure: -0.14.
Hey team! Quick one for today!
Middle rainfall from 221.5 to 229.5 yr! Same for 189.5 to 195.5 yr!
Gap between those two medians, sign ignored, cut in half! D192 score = 3.6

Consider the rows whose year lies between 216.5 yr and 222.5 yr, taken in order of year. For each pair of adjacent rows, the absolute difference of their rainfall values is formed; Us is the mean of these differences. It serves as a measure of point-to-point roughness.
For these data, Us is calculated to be 2.40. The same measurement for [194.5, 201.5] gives 1.53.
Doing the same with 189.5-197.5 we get 1.76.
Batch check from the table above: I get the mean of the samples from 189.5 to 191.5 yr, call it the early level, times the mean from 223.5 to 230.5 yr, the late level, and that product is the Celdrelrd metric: 925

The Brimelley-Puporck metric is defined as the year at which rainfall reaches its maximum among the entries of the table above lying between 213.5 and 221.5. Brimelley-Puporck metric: 217.0 yr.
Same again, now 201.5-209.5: 208.0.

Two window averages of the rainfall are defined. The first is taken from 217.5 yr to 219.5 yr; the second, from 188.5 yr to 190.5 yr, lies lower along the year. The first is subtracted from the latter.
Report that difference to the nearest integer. -11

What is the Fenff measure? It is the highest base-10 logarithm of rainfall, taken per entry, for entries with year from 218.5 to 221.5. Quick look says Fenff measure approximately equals 1.58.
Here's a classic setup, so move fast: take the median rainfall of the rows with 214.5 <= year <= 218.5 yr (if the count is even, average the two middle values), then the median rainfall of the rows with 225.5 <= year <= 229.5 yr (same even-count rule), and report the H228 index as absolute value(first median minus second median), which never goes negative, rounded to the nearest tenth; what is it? 1.5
